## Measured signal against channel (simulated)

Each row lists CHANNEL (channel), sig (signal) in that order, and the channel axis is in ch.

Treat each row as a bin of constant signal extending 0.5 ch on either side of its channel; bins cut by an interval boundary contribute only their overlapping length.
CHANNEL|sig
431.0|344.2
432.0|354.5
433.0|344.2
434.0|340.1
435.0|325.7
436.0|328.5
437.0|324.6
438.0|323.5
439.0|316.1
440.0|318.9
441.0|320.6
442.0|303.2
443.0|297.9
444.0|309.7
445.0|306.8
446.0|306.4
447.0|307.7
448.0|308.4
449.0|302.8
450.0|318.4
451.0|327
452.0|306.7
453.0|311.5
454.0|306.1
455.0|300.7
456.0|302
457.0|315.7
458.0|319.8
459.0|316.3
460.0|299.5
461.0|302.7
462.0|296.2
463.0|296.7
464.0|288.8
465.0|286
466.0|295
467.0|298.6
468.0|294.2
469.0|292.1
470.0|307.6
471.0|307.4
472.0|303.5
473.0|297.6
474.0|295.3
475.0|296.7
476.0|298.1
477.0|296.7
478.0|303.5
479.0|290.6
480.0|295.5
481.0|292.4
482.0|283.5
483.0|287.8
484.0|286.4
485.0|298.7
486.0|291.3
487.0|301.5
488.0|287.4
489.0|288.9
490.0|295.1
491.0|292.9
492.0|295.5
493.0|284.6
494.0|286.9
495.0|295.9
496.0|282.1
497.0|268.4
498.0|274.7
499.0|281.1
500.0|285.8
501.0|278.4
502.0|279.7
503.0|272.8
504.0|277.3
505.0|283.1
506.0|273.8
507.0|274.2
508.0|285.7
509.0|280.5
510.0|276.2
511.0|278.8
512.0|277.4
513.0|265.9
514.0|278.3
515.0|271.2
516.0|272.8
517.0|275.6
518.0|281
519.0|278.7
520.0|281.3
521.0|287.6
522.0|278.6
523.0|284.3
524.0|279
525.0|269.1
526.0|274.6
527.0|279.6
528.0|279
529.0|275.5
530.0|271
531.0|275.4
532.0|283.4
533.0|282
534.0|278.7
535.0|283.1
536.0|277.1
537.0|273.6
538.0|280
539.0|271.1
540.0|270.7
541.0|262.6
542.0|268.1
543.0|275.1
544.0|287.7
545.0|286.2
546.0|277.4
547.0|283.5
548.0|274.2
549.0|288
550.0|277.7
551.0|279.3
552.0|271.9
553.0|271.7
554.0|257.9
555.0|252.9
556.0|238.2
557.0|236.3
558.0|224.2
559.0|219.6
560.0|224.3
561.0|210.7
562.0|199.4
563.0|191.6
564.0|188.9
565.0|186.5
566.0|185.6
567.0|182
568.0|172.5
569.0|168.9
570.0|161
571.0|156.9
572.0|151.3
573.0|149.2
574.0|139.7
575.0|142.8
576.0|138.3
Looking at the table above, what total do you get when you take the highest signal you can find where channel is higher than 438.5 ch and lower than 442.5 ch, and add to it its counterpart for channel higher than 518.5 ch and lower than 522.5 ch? 608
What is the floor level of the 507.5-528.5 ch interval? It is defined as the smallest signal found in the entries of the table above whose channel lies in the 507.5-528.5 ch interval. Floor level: 265.9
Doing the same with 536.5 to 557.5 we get 236.3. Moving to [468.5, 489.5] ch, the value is 283.5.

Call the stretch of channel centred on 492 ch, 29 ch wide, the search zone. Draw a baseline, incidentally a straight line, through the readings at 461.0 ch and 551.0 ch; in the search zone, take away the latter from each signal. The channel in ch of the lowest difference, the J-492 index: 497.0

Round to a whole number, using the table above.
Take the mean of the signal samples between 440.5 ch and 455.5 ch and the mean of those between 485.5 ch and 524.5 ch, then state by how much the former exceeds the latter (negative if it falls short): 27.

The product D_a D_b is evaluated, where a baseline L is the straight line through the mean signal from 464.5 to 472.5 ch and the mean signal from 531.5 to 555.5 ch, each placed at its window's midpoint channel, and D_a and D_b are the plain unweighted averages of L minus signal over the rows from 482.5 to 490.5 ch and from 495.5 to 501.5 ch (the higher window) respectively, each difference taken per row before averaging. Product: 6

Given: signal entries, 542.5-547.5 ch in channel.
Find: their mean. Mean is 282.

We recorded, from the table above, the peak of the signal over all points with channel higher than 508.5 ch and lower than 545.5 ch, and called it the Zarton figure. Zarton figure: 287.7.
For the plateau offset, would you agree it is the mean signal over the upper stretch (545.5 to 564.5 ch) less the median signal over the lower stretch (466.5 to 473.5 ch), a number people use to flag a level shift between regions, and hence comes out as -53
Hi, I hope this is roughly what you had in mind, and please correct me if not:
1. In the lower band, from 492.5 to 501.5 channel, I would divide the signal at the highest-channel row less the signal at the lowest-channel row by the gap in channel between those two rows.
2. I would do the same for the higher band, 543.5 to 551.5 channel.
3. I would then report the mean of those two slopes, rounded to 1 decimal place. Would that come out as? -1.0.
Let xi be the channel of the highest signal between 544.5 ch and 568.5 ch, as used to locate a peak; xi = 549.0 ch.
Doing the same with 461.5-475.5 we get 470.0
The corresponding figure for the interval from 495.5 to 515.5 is 500.0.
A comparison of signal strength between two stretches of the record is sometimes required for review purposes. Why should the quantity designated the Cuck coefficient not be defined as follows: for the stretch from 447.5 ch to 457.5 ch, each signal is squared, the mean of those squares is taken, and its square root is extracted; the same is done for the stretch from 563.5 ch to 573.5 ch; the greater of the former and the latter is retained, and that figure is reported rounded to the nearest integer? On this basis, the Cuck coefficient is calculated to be 310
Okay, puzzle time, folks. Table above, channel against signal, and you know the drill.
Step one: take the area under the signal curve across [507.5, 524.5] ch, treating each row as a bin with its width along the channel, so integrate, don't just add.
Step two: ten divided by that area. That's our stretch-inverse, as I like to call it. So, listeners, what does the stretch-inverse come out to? 0.0021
